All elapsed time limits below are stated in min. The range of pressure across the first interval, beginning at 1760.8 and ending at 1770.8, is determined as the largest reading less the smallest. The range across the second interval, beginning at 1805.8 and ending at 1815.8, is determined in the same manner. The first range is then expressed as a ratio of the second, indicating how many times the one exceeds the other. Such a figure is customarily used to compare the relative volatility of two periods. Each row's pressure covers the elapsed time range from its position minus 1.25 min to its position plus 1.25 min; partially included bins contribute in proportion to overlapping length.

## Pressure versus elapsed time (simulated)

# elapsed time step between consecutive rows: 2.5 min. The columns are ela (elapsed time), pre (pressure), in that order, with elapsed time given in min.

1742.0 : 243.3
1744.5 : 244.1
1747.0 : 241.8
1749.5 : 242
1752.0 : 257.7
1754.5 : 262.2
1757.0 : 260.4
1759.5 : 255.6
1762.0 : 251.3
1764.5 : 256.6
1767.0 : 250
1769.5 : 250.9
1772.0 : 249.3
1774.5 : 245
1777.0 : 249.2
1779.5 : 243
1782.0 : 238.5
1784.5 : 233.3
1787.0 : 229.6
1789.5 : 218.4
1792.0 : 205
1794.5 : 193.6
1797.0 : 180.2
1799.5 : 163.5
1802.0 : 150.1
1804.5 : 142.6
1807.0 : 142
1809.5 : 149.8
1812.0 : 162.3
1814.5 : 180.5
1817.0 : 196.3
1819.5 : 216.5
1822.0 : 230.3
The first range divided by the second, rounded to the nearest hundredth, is 0.17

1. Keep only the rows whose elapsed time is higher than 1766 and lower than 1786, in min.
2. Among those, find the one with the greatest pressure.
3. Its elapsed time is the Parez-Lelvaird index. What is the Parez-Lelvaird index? 1769.5 min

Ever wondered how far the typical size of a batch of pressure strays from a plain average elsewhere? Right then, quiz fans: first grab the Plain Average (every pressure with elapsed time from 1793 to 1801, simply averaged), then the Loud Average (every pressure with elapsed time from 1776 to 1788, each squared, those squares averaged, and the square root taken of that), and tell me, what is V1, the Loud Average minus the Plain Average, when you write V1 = 60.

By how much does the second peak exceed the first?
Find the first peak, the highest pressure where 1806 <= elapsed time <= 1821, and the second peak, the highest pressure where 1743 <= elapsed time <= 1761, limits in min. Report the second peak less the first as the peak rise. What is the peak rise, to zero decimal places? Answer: 46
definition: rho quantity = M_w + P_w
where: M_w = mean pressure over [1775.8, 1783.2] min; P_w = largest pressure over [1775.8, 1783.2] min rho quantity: 493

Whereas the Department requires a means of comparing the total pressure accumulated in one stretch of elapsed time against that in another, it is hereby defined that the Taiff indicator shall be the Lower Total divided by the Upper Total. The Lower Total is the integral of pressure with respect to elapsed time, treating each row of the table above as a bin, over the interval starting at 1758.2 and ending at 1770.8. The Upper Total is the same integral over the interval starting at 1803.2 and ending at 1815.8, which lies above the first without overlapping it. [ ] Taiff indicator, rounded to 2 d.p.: 1.63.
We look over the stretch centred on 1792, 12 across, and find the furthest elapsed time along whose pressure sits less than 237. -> 1797.0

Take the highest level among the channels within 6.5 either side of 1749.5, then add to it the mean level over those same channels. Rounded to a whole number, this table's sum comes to 512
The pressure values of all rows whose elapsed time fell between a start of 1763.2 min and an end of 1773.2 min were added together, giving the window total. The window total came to 1007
